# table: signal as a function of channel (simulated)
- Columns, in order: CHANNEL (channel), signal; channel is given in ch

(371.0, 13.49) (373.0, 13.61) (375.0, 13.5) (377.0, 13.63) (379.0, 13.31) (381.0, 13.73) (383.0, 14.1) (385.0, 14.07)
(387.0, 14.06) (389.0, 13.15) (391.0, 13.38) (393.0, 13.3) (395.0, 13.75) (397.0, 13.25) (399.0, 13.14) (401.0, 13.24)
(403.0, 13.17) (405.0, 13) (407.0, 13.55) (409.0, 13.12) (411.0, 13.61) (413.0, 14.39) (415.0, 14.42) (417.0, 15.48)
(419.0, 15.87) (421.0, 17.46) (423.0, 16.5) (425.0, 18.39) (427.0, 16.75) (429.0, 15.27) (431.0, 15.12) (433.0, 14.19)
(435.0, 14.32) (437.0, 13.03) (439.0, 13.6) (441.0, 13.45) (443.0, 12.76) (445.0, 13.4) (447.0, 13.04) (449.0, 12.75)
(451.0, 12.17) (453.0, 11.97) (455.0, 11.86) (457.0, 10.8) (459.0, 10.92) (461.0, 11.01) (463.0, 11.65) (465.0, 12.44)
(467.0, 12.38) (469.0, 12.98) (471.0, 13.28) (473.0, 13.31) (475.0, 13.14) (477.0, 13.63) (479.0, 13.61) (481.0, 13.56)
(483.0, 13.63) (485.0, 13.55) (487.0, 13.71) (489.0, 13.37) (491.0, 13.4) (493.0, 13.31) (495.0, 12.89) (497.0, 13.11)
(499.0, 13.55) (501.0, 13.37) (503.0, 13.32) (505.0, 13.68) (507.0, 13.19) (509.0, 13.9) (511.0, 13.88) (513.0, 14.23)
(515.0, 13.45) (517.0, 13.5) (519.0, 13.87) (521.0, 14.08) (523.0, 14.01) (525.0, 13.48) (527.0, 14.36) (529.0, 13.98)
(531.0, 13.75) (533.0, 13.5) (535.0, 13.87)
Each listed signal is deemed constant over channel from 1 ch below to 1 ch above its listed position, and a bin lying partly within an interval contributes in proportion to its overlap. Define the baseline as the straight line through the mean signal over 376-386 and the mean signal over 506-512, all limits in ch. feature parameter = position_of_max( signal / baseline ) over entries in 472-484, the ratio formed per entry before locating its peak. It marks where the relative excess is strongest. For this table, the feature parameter 483.0 ch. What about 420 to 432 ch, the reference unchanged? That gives 425.0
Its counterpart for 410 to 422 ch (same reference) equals 421.0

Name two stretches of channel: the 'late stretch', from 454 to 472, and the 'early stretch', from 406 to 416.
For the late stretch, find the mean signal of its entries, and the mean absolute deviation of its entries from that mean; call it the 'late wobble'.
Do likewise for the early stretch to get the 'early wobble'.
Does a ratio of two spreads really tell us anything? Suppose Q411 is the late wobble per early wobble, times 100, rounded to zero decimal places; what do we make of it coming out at 160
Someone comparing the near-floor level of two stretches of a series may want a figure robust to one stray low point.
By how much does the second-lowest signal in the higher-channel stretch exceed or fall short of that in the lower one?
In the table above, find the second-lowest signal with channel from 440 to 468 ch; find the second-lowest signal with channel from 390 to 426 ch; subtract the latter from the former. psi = -2.2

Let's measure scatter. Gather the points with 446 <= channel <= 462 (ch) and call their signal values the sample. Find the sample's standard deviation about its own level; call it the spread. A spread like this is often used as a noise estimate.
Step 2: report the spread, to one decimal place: 0.8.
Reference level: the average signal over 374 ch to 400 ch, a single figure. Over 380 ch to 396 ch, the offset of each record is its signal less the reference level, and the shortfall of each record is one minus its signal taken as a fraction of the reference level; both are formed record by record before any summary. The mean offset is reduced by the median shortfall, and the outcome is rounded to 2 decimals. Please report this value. 0.14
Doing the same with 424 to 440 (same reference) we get 1.60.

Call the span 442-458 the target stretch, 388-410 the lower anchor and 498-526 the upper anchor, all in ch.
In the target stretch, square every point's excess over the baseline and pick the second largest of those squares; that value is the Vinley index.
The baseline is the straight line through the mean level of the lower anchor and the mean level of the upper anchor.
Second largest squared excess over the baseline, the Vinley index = 2.6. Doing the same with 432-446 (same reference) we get 0.6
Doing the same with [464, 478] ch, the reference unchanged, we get 1.1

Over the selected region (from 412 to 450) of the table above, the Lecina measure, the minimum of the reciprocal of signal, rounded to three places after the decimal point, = 0.054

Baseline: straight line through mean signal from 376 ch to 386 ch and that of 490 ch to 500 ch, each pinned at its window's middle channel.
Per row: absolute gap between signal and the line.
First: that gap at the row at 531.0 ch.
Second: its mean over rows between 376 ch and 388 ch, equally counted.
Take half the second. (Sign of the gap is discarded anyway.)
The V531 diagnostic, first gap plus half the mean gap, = 0.80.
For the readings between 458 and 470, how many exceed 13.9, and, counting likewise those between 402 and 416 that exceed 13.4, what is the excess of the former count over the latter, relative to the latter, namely -1.0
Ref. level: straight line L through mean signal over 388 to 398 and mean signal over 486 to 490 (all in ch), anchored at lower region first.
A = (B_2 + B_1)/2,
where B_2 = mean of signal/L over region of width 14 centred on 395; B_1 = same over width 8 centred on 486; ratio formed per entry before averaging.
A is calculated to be 0.999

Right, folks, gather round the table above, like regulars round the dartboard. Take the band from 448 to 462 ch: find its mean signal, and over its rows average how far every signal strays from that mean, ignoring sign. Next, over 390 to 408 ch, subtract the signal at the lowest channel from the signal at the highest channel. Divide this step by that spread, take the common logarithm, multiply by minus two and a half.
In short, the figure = 1.4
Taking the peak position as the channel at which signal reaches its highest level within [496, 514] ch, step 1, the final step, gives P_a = 513.0 ch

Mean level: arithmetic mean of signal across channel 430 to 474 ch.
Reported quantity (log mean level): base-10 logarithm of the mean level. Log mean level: 1.11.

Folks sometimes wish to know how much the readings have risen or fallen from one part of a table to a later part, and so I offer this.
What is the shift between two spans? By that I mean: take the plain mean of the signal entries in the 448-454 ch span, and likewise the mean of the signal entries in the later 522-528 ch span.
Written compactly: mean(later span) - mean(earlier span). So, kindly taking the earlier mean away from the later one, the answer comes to 1.7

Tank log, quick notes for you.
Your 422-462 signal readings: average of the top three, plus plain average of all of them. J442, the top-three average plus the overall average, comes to 30.8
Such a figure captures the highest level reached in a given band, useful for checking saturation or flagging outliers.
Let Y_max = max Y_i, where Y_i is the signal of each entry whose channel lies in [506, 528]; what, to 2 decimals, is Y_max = 14.36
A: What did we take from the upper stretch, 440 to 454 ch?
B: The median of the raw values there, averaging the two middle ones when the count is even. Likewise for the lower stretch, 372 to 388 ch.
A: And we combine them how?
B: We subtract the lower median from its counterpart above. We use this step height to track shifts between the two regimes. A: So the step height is -0.92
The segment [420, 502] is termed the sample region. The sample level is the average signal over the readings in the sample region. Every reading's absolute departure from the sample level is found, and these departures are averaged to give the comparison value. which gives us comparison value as 1.0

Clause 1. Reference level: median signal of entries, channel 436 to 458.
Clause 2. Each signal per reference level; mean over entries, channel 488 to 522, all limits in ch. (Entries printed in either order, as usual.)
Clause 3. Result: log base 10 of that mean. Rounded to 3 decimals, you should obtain 0.026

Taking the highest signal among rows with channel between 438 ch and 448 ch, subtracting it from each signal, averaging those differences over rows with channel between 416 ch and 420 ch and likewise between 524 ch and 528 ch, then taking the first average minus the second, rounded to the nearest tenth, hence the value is 1.8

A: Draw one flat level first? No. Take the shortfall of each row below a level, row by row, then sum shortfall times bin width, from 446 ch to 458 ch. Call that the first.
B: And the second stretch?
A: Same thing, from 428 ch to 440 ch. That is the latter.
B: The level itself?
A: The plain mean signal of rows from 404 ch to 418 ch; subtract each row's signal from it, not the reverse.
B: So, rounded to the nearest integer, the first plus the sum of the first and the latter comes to 40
